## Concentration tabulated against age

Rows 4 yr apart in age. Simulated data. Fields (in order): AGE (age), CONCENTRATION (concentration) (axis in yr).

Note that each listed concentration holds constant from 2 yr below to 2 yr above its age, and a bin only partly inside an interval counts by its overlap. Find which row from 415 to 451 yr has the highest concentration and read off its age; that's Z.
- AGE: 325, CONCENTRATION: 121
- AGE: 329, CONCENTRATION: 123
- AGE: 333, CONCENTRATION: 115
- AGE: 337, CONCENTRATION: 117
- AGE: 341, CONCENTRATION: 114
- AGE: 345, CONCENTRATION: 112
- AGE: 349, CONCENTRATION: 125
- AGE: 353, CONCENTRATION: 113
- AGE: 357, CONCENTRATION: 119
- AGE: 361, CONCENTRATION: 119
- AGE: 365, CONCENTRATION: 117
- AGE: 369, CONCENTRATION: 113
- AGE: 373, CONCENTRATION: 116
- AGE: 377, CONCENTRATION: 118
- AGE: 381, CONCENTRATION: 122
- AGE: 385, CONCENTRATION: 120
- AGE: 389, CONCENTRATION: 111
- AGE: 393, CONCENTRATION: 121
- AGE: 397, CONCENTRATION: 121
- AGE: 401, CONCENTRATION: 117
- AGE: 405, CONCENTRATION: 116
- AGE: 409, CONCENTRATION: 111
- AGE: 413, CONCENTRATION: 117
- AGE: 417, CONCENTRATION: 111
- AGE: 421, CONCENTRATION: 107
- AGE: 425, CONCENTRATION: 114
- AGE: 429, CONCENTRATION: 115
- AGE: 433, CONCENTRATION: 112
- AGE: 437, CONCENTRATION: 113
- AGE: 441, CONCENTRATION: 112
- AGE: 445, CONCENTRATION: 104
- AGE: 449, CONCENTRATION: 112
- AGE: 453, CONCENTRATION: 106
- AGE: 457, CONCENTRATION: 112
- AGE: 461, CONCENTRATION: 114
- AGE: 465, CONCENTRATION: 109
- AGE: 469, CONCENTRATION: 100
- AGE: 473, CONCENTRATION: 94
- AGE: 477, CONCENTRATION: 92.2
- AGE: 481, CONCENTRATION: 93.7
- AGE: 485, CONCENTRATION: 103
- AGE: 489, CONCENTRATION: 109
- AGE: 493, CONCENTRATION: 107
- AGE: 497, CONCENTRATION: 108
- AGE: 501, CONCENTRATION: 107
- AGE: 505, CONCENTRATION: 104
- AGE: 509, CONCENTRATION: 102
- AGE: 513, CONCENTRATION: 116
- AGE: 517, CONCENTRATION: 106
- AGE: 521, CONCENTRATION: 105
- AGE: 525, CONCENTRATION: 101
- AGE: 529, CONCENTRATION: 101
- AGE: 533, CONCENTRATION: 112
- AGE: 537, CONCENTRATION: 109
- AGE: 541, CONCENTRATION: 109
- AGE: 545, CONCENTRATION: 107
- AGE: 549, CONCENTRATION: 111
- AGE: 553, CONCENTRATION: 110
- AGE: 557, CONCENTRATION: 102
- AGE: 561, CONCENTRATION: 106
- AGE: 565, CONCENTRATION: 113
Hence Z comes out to 429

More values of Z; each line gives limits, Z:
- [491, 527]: 513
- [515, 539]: 533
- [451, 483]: 461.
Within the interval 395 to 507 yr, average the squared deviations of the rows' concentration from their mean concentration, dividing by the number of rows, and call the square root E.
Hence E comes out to 7.1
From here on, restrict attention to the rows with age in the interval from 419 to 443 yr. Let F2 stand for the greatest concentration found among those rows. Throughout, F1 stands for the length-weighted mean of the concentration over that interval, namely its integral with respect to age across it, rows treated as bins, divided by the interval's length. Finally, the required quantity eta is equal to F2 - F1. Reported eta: 2.8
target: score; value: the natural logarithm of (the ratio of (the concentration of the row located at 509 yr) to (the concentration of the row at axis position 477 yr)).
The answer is 0.10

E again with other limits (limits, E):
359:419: 3.6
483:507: 2.1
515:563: 3.6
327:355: 4.7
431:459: 3.3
